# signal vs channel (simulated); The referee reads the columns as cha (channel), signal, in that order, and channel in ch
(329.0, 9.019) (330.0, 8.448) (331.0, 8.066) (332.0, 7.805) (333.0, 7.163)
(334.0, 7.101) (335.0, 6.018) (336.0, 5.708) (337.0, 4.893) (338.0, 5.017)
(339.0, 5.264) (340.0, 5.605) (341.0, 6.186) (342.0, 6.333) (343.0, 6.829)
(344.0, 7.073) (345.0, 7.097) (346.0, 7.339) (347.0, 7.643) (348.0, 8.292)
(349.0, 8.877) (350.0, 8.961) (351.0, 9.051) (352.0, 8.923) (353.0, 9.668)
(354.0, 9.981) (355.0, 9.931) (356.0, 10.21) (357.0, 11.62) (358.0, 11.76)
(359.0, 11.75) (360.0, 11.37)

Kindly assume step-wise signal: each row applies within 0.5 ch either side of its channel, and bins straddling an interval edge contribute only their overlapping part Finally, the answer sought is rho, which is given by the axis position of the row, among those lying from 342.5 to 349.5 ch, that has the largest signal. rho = 349.0 ch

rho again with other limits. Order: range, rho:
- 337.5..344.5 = 344.0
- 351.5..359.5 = 358.0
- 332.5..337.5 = 333.0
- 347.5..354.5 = 354.0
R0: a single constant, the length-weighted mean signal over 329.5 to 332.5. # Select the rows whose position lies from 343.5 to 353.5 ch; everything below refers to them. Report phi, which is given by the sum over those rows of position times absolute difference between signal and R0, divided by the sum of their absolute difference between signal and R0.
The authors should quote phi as 348.9 ch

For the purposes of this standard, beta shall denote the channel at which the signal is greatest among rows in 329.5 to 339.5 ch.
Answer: 330.0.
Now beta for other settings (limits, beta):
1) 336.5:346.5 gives 346.0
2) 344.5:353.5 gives 353.0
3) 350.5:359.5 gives 358.0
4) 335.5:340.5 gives 336.0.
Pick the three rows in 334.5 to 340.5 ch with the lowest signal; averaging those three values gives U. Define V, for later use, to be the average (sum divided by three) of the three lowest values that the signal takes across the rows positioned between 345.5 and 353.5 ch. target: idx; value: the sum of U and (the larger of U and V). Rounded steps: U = 5.1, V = 7.8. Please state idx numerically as 13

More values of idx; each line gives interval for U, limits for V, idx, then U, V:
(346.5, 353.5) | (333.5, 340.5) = 17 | 8.3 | 5.1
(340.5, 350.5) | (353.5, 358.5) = 16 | 6.4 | 10.0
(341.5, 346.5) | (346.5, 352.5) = 15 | 6.7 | 8.3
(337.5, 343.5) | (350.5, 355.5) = 15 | 5.3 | 9.2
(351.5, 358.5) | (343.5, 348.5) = 19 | 9.5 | 7.2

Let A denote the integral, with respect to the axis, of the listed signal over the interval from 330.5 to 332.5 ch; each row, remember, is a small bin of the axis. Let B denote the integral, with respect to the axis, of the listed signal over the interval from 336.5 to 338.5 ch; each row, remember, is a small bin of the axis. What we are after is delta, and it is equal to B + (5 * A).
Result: 89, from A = 16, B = 10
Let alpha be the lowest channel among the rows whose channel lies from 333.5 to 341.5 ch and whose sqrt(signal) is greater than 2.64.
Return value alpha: 334.0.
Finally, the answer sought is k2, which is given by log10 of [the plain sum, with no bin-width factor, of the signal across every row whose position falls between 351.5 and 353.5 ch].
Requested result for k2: 1.27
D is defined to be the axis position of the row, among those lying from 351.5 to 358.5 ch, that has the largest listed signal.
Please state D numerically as 358.0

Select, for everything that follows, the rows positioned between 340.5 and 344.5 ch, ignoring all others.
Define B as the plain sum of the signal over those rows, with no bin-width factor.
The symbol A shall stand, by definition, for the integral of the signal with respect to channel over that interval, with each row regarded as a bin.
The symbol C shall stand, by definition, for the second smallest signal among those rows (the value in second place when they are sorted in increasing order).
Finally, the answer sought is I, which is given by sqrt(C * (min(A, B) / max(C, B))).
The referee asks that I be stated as 2.5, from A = 26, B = 26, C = 6.333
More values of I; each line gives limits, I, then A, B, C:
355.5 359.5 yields 3.4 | 45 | 45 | 11.62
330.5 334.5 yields 2.7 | 30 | 30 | 7.163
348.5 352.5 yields 3.0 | 36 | 36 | 8.923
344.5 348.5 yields 2.7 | 30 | 30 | 7.339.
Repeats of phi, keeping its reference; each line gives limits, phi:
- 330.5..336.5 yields 334.8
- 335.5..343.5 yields 339.0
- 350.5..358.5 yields 355.5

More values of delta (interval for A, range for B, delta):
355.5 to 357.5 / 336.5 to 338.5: 119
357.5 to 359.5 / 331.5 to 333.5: 133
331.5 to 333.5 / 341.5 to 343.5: 88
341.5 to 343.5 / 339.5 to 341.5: 78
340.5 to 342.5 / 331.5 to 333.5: 78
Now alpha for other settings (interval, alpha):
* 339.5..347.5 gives 344.0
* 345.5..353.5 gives 346.0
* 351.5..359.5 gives 352.0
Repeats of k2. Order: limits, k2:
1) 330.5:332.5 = 1.20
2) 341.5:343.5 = 1.12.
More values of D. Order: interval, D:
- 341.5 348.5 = 348.0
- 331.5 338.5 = 332.0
